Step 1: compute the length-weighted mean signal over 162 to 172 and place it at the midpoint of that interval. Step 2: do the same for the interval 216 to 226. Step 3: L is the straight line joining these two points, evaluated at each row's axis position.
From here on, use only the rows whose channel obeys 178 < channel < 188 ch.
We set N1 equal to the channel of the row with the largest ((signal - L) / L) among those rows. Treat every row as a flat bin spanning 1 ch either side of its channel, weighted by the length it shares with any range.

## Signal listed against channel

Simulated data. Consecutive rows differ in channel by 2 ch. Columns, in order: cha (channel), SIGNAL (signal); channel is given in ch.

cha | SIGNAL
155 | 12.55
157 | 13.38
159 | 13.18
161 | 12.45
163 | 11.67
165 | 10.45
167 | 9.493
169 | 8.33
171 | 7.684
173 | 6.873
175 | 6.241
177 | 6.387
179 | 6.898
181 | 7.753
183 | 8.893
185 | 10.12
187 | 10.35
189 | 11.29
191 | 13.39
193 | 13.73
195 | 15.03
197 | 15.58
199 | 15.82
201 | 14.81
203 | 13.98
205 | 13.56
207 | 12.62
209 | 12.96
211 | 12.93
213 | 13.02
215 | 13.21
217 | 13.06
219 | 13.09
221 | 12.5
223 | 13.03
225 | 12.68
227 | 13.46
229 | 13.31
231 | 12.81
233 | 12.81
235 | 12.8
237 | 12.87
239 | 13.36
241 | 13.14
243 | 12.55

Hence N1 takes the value 187 ch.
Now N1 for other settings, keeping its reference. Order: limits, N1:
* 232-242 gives 239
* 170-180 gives 171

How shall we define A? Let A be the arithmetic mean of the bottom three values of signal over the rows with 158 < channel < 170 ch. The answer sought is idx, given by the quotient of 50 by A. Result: 5.3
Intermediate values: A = 9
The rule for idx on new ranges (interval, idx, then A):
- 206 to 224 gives 3.9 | 13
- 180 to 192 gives 5.6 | 9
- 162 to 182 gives 7.7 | 7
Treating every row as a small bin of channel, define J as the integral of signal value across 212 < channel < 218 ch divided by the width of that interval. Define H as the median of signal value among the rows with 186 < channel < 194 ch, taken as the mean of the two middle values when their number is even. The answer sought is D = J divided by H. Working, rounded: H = 12.3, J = 13.1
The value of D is 1.06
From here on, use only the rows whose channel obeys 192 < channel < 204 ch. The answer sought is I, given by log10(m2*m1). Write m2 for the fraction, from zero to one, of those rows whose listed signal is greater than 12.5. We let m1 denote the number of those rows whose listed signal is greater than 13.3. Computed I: 0.78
